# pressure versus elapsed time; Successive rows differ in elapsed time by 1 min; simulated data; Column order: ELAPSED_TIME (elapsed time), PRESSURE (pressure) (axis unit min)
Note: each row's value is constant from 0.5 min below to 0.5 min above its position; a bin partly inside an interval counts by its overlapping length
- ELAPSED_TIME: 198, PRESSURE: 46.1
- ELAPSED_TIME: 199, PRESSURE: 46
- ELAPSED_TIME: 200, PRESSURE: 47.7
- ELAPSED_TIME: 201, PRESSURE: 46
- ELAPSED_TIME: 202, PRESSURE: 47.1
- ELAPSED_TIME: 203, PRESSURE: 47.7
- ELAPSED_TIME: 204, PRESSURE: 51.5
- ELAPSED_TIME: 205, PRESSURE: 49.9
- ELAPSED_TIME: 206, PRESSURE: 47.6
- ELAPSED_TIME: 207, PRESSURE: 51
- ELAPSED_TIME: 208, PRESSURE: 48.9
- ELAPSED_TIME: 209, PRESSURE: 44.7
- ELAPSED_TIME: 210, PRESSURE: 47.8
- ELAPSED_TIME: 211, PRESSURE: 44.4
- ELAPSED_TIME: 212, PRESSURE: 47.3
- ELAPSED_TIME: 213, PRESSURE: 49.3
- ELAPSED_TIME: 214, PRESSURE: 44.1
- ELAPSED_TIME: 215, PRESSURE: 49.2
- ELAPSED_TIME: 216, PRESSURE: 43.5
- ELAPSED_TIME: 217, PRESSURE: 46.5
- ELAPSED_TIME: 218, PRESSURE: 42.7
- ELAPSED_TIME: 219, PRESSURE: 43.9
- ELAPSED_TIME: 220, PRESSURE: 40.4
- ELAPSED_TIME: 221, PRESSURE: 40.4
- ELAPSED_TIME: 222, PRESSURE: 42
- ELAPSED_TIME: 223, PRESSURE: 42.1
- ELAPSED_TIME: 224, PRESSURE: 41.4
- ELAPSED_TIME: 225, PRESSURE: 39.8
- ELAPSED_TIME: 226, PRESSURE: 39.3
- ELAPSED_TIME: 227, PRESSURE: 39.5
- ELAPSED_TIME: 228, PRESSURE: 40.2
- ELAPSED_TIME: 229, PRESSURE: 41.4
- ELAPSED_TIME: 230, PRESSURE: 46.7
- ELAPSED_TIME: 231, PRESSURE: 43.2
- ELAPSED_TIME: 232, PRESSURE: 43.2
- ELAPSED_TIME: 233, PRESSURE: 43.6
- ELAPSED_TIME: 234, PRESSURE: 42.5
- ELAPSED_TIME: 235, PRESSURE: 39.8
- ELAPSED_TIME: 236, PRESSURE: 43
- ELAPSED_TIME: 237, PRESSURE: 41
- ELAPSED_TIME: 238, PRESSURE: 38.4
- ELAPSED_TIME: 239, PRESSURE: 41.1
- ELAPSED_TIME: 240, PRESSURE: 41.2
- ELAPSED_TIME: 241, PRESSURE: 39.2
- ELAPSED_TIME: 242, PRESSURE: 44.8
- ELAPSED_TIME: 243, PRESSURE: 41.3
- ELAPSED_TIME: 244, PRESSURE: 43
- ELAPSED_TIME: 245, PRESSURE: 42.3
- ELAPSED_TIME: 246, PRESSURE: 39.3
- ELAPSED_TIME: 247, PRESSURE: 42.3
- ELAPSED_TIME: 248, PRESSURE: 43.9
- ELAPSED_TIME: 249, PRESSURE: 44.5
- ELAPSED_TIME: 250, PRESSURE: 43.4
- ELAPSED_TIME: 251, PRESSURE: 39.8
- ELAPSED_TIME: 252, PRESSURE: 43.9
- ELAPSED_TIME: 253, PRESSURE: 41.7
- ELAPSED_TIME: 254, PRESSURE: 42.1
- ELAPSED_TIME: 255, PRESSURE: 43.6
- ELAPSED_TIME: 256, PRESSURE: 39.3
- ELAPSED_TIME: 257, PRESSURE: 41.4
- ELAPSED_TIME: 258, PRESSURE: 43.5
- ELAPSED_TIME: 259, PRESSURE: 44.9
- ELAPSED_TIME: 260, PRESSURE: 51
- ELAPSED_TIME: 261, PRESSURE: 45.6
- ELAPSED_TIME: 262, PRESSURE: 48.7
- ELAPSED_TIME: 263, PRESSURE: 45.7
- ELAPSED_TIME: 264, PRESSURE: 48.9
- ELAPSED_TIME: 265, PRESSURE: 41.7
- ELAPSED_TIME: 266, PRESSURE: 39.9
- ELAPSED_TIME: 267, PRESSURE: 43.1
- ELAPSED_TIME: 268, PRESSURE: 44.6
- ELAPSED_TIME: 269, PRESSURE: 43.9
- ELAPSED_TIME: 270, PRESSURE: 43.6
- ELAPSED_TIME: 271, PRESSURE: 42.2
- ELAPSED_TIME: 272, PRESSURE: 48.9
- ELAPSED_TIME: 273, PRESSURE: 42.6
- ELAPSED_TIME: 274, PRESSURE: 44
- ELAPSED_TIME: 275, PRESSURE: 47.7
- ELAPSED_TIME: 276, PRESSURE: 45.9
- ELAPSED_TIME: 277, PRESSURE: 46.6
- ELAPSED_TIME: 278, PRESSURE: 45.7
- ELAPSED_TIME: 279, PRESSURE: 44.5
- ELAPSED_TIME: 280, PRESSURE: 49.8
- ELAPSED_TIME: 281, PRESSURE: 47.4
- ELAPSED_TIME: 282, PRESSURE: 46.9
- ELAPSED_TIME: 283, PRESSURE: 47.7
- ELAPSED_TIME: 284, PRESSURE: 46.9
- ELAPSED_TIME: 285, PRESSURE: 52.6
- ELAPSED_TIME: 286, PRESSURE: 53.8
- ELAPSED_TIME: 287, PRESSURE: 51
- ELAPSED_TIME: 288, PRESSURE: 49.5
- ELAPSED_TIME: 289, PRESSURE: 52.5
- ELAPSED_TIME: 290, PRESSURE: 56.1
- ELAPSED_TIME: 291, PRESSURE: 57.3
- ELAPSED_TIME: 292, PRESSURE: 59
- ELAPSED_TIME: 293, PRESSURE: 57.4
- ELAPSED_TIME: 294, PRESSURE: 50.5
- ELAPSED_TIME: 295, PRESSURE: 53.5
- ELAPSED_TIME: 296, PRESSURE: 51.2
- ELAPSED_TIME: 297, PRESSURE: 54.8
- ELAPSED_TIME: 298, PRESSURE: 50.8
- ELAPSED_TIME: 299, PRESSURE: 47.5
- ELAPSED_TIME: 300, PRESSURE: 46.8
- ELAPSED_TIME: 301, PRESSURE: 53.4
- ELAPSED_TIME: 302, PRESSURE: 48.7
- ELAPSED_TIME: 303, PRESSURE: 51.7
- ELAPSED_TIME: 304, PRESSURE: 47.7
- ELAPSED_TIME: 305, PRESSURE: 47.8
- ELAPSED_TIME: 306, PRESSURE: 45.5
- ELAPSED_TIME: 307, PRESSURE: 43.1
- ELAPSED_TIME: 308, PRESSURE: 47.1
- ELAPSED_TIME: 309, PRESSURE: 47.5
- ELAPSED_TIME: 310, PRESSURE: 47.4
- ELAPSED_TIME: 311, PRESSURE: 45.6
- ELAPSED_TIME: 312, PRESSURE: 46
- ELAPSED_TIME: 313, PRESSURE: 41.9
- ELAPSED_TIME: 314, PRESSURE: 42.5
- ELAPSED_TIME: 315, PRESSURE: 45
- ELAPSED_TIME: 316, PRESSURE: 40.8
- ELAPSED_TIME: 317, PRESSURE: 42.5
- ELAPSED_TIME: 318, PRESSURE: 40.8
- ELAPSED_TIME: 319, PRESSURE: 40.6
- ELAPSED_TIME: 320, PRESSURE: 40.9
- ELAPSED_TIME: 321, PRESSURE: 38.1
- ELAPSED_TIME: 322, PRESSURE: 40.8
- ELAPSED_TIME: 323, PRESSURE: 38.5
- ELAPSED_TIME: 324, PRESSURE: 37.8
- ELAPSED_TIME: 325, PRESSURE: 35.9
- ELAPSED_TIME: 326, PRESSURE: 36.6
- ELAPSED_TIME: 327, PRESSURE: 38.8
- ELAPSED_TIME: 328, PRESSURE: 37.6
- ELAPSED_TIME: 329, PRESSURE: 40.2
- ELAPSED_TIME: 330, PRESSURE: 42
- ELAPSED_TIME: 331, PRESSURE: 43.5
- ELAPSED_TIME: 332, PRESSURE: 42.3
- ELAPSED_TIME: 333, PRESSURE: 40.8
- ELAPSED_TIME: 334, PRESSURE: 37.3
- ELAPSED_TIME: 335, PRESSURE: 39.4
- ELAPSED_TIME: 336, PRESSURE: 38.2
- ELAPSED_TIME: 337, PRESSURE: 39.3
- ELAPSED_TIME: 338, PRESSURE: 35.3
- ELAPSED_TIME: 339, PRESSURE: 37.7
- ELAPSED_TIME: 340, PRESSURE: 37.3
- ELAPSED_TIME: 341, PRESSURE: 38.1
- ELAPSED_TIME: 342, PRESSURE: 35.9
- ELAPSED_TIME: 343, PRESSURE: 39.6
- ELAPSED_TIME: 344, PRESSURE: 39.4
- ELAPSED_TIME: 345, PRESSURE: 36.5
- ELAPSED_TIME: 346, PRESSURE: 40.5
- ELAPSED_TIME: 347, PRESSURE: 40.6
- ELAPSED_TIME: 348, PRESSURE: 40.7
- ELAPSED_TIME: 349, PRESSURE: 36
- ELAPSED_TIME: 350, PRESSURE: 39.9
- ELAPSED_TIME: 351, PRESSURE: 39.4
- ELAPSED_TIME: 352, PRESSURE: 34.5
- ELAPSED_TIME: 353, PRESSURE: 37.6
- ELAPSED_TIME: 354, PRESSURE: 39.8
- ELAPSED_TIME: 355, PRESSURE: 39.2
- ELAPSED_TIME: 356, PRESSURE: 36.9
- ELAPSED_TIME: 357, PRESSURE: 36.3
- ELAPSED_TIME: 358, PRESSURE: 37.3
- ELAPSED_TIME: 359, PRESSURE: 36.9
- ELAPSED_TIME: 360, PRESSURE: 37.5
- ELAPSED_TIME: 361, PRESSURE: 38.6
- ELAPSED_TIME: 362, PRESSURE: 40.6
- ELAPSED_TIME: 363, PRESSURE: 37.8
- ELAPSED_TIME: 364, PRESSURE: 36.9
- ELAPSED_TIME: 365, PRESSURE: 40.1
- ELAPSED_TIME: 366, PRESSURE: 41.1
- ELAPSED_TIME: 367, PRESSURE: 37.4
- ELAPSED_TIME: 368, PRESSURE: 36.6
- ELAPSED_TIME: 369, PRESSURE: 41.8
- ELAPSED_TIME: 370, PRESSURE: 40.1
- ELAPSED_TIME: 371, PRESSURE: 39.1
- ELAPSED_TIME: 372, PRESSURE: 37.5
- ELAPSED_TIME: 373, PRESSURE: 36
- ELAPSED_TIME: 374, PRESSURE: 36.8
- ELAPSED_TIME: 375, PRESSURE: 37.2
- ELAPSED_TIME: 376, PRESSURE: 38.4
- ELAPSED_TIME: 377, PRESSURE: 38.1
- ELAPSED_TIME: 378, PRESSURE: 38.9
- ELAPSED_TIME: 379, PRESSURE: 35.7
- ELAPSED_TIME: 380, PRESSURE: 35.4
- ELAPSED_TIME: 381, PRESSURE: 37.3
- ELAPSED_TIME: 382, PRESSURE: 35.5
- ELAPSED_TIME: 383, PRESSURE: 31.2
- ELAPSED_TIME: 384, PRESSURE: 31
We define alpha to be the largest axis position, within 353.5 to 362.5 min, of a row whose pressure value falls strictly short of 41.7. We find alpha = 362 min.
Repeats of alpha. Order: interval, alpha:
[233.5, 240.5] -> 240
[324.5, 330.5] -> 329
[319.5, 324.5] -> 324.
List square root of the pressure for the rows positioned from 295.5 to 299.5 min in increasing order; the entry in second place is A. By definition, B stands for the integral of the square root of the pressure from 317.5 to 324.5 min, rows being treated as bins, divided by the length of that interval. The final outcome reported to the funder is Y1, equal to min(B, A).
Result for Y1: 6.30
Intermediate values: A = 7.1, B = 6.30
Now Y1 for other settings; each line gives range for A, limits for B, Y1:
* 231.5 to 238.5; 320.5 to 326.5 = 6.16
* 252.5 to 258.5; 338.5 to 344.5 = 6.16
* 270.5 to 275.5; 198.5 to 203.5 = 6.53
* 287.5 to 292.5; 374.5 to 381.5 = 6.11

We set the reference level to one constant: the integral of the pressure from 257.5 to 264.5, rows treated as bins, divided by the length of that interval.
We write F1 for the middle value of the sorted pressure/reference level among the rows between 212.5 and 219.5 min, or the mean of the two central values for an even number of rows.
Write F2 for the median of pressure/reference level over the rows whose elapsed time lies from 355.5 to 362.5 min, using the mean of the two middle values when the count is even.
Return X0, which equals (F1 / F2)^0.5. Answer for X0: 1.09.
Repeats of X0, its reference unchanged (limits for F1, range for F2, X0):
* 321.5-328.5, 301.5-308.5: 0.89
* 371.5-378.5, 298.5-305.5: 0.89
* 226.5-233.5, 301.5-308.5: 0.95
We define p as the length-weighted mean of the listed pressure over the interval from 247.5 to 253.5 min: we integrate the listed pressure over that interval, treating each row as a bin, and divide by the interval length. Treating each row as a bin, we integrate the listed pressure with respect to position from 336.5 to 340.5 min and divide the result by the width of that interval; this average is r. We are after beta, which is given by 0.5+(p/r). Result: 1.65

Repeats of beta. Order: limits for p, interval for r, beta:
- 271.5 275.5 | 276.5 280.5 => 1.48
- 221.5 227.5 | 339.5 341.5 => 1.58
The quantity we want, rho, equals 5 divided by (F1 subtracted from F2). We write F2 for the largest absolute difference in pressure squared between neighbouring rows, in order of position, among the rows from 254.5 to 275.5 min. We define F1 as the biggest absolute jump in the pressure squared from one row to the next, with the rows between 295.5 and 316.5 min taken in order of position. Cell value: -0.56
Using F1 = 661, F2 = 652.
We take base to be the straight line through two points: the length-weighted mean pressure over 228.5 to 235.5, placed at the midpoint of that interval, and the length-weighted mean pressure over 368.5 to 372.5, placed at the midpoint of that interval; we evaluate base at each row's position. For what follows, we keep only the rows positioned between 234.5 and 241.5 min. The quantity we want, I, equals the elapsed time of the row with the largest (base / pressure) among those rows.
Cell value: 238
